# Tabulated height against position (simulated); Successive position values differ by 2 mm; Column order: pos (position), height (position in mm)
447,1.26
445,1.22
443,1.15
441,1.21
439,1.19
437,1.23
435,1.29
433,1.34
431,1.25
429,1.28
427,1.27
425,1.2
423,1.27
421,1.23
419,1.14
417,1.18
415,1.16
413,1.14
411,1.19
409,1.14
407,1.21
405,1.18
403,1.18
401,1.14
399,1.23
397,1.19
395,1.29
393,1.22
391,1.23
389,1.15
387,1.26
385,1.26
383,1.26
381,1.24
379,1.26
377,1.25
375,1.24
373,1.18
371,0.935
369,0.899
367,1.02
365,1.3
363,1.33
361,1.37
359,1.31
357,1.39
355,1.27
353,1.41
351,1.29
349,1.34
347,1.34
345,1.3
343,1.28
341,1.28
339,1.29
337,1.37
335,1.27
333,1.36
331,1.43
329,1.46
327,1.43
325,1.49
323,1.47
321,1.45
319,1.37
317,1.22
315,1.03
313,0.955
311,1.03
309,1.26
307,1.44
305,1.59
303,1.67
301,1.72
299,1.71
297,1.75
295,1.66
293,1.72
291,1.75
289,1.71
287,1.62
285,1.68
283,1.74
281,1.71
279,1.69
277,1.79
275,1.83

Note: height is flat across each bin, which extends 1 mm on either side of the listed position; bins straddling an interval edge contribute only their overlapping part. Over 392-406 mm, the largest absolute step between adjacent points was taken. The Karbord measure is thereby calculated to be 0.100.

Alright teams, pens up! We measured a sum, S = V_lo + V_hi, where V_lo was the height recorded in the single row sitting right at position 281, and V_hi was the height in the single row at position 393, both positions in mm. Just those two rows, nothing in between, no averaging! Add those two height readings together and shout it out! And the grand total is 2.9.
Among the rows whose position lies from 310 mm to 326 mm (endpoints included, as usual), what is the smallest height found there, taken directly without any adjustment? 0.955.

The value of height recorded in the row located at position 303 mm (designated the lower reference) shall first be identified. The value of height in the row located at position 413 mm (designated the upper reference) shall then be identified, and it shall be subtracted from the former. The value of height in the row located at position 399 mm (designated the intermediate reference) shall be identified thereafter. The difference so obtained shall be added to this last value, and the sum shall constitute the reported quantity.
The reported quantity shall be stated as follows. 1.76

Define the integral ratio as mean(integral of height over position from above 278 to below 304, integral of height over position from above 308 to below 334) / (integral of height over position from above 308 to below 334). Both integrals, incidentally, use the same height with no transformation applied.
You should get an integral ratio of 1.15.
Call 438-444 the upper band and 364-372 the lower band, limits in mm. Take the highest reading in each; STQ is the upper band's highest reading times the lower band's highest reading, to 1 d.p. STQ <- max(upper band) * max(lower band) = 1.6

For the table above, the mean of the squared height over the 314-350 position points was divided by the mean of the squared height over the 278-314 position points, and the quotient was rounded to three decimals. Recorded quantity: 0.713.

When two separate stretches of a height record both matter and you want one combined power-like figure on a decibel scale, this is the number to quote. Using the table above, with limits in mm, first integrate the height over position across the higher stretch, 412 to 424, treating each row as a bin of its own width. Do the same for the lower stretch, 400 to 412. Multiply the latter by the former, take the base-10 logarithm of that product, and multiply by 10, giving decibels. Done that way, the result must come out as 23.0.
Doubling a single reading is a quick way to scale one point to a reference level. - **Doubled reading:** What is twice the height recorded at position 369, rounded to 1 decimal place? 1.8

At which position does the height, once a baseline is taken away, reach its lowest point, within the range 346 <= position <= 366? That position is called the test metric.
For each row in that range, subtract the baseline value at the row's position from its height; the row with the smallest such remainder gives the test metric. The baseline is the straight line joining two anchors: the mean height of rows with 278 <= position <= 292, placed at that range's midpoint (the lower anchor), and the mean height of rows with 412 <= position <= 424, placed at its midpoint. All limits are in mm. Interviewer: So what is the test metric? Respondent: 355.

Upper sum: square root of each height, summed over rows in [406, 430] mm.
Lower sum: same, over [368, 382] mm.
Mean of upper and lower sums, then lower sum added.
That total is 18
